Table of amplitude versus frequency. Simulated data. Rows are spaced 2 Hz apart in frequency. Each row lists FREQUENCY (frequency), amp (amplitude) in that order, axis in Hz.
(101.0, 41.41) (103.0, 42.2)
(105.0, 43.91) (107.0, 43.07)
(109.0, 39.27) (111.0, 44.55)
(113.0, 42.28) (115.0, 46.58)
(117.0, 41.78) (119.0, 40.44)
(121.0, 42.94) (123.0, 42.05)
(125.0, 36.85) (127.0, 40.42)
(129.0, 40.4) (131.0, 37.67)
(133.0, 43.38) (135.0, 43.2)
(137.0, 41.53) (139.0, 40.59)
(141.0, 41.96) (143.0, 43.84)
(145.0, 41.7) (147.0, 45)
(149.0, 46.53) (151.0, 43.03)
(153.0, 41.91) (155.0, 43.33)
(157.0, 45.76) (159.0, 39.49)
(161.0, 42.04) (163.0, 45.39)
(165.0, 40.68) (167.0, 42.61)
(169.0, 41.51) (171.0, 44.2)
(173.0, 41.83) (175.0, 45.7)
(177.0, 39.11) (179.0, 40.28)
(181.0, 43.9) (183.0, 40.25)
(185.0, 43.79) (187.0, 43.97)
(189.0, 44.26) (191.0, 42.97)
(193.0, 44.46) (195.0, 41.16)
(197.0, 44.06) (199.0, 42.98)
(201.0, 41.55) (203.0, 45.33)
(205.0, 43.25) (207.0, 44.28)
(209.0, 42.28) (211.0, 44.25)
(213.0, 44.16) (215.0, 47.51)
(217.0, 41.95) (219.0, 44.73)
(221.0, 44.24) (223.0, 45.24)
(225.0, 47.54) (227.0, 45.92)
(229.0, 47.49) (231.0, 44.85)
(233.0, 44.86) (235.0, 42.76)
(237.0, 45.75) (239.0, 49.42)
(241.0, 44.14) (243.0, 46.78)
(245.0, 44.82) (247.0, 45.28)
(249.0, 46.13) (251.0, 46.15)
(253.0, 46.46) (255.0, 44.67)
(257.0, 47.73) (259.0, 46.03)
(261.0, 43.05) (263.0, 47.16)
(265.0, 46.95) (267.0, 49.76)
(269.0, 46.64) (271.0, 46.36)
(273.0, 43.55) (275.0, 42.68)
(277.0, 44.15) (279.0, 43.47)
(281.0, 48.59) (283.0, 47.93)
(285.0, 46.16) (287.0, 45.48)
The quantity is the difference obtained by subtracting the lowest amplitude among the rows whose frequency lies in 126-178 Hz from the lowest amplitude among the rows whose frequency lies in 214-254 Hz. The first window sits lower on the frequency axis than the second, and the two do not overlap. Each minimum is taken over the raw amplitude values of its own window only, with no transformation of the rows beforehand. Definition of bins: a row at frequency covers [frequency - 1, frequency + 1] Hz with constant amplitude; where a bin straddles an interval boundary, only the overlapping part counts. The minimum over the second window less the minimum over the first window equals 4.3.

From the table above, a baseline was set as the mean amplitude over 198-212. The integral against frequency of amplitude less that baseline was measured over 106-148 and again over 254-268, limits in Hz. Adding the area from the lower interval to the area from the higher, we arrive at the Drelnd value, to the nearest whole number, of -22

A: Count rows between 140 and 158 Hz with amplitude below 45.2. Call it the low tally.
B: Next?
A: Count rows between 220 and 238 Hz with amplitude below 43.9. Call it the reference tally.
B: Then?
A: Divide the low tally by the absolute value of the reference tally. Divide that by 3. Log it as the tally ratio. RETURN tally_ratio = 2.3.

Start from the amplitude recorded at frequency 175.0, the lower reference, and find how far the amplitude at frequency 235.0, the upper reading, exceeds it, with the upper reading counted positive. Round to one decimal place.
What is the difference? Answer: -2.9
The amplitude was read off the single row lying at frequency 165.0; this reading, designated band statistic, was 40.68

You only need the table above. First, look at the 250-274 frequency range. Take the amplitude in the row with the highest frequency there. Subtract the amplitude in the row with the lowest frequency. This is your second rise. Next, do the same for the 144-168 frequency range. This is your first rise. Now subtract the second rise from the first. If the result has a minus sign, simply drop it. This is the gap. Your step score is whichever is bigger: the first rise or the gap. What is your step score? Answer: 3.5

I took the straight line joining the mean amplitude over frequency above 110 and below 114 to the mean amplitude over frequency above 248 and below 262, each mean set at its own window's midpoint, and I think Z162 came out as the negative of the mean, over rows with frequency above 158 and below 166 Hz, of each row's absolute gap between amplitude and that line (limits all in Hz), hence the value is -2.9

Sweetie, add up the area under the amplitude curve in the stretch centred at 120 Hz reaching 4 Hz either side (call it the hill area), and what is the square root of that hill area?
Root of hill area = 18.3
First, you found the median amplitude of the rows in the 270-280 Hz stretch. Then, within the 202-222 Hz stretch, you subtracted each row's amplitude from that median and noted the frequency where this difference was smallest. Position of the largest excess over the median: 215.0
